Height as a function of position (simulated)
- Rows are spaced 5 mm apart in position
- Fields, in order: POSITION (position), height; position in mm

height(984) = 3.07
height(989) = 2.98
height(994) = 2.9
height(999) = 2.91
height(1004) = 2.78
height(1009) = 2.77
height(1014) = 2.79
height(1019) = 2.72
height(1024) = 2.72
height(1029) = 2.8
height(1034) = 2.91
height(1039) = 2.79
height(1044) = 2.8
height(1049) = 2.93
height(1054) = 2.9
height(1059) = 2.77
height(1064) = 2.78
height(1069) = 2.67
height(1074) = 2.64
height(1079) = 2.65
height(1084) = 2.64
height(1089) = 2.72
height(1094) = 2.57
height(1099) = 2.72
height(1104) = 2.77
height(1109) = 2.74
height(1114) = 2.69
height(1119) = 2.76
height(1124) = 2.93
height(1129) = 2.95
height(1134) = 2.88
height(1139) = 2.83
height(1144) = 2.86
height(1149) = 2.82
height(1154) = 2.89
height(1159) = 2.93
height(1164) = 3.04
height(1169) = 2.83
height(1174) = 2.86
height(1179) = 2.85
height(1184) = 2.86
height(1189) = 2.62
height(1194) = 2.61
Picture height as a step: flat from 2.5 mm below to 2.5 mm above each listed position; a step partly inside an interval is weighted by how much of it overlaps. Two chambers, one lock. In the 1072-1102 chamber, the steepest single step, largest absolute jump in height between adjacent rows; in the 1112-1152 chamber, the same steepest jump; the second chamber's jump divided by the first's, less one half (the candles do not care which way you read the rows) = 0.63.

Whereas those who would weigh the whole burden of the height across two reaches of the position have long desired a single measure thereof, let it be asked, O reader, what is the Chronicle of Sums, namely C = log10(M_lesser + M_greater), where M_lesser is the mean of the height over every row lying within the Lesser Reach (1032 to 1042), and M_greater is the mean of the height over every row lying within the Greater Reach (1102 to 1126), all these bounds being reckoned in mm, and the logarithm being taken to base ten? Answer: 0.750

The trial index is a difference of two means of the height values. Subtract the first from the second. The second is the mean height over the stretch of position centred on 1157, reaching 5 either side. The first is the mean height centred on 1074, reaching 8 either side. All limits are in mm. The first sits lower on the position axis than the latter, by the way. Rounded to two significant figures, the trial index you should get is 0.26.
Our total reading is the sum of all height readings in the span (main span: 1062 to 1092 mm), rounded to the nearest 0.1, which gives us 16.1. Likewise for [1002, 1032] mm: 16.6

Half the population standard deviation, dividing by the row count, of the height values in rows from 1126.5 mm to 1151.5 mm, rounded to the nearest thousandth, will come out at 0.023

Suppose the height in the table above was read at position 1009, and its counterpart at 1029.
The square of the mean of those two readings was 7.76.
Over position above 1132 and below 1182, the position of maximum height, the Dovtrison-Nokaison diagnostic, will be 1164 mm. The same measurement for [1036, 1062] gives 1049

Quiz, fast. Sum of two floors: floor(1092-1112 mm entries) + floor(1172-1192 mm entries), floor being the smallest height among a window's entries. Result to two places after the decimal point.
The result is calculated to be 5.19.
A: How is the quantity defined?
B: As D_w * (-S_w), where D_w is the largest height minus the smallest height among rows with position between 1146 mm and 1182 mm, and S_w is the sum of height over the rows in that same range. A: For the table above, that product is -4.4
